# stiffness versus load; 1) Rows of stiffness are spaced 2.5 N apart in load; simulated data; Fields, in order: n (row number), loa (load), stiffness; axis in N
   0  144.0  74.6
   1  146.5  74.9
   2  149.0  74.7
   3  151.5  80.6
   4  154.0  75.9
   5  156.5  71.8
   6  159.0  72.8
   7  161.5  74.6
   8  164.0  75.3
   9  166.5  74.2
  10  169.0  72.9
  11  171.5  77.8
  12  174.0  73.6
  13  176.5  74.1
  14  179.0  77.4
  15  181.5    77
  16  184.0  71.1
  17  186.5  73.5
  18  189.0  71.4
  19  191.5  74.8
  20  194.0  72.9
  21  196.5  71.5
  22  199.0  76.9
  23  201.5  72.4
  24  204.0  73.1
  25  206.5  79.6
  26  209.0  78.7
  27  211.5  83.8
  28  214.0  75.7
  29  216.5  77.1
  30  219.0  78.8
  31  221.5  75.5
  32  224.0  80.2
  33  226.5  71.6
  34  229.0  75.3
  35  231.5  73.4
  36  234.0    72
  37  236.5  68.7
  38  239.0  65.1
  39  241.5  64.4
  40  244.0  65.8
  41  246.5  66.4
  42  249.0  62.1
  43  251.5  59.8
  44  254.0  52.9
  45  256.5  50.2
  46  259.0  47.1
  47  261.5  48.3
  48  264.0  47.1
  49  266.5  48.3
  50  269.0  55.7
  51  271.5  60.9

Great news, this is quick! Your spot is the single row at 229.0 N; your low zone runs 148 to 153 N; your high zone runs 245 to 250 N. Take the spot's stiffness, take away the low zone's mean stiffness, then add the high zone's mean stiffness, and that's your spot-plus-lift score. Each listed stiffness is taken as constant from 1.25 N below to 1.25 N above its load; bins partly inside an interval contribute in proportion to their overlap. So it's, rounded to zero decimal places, 62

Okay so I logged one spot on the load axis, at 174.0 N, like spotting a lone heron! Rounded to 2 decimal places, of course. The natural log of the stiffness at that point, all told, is 4.30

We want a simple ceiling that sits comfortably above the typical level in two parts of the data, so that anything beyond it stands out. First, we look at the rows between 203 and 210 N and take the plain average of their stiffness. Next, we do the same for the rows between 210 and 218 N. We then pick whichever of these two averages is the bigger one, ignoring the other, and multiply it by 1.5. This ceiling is 118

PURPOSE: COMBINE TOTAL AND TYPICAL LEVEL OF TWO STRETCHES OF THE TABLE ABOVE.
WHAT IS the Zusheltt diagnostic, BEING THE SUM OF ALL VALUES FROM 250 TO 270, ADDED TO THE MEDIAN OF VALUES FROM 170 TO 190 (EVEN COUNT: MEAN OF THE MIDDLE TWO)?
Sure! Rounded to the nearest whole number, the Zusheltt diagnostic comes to 483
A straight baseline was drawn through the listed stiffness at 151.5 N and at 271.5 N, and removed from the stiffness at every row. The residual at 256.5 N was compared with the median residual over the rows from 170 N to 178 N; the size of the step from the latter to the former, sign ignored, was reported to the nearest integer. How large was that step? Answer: 11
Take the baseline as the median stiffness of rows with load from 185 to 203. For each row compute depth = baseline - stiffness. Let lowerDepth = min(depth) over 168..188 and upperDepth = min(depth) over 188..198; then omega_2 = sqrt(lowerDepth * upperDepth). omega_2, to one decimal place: 3.1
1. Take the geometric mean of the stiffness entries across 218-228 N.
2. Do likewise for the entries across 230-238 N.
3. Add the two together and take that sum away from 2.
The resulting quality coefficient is -146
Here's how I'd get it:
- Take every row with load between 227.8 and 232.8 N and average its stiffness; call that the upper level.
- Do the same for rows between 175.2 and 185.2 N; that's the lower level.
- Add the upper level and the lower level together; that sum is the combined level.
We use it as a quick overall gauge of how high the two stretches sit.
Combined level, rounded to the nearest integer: 149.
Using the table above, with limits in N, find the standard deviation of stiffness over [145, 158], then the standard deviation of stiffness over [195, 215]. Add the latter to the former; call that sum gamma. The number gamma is 7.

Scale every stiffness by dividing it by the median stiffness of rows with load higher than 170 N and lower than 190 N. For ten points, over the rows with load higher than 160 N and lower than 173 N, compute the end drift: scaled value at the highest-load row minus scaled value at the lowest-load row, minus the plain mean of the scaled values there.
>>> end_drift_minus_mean -0.97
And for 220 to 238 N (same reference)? -1.09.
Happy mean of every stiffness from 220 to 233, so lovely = 75.2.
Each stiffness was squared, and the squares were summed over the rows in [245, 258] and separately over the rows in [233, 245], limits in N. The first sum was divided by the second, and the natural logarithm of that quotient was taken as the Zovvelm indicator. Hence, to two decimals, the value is -0.28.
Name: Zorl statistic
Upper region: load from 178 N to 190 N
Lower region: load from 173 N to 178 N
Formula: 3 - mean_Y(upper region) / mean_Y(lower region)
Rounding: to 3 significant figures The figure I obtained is 2.00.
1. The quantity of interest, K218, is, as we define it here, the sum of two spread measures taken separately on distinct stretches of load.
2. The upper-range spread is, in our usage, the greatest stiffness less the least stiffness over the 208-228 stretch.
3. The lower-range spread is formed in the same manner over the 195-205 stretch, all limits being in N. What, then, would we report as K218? 17.6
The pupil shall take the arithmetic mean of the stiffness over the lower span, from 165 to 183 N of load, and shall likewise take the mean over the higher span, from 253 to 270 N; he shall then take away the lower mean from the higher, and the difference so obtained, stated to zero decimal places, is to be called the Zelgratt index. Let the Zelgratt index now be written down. -25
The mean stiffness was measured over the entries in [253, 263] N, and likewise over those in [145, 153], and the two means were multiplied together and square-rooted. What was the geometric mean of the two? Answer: 62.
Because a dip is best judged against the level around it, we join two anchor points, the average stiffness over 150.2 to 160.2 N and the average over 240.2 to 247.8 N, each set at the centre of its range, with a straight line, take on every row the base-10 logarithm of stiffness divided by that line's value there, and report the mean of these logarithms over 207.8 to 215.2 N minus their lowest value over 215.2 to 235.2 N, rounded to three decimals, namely 0.034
